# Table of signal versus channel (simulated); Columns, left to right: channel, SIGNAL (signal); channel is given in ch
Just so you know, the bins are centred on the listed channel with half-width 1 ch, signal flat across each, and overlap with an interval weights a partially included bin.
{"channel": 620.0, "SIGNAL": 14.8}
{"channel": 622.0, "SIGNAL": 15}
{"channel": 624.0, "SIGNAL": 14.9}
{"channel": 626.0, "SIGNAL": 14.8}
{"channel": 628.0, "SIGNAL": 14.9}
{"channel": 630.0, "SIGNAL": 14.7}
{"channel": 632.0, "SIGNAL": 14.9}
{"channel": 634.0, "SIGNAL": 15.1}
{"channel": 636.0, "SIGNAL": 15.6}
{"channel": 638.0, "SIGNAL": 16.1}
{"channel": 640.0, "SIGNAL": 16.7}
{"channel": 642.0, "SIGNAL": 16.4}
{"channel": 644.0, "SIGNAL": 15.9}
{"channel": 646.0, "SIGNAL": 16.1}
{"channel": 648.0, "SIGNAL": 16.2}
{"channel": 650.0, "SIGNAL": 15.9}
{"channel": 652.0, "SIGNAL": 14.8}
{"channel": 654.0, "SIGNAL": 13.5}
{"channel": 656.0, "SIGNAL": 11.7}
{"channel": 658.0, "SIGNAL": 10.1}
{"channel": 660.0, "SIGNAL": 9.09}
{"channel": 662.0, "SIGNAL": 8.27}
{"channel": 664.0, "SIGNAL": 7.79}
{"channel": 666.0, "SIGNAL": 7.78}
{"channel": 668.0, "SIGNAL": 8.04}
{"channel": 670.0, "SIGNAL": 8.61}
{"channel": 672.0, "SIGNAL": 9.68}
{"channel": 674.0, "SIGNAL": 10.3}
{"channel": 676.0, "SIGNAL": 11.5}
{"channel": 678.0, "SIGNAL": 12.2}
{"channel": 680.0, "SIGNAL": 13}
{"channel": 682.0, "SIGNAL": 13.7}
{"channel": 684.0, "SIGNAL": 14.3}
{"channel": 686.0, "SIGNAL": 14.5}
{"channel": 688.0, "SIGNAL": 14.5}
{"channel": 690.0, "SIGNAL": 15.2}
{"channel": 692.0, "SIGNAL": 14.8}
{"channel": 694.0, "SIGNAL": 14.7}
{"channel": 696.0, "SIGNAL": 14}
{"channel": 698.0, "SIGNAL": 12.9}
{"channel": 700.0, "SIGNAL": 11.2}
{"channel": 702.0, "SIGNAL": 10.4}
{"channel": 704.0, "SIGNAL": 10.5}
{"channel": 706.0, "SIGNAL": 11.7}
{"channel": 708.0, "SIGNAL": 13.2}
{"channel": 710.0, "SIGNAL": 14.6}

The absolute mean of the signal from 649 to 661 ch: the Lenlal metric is 12.5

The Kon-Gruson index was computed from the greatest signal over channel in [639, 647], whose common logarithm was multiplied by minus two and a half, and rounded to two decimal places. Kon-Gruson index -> -3.06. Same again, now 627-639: -3.02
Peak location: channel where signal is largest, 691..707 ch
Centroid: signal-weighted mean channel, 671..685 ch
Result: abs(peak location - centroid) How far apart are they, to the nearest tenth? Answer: 13.5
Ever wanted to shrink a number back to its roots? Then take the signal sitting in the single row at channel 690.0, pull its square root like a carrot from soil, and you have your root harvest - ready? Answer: 3.90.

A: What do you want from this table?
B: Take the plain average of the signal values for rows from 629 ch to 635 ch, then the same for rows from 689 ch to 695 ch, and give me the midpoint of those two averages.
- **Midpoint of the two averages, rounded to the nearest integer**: 15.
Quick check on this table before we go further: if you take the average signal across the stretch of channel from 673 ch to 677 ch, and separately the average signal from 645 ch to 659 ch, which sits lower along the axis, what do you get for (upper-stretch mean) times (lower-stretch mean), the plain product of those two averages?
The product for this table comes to 153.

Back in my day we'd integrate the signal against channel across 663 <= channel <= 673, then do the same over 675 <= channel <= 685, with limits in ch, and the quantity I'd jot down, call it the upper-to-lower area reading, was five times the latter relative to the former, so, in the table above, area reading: 7.7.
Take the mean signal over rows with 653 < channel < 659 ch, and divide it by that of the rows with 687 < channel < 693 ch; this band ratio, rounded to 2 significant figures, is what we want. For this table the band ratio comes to 0.79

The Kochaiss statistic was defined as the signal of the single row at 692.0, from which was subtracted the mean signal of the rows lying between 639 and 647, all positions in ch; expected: -1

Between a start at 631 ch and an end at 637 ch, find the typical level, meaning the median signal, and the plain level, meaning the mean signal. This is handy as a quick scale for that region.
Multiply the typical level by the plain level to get 230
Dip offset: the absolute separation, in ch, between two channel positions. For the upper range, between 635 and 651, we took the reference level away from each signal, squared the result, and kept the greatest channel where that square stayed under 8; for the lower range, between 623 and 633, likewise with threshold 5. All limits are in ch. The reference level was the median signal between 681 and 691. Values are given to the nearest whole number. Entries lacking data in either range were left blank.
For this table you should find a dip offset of 18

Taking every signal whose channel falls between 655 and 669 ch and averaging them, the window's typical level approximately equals 9.0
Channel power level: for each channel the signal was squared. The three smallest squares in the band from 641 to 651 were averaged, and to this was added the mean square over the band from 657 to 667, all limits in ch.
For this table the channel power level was 330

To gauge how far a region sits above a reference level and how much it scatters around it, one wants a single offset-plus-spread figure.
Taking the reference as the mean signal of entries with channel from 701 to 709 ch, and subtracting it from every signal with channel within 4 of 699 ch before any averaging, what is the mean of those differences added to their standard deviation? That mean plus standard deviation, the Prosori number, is 2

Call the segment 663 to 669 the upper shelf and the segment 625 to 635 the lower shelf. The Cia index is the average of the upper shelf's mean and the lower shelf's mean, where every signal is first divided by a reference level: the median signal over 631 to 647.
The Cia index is 0.71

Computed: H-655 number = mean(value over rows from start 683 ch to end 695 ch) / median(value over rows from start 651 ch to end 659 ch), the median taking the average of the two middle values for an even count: 1.2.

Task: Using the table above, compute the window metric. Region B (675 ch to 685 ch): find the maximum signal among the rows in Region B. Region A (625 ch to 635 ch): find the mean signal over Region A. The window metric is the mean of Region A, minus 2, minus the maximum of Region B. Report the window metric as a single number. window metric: -1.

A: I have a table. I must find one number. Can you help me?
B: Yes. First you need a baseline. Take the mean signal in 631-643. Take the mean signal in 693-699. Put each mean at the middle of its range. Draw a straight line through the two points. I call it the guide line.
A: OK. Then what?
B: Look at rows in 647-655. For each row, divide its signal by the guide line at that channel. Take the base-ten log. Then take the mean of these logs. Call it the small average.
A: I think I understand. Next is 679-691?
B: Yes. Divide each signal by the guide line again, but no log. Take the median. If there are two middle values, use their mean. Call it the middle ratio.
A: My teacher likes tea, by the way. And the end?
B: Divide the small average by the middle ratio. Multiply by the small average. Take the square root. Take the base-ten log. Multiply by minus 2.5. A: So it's 5.3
